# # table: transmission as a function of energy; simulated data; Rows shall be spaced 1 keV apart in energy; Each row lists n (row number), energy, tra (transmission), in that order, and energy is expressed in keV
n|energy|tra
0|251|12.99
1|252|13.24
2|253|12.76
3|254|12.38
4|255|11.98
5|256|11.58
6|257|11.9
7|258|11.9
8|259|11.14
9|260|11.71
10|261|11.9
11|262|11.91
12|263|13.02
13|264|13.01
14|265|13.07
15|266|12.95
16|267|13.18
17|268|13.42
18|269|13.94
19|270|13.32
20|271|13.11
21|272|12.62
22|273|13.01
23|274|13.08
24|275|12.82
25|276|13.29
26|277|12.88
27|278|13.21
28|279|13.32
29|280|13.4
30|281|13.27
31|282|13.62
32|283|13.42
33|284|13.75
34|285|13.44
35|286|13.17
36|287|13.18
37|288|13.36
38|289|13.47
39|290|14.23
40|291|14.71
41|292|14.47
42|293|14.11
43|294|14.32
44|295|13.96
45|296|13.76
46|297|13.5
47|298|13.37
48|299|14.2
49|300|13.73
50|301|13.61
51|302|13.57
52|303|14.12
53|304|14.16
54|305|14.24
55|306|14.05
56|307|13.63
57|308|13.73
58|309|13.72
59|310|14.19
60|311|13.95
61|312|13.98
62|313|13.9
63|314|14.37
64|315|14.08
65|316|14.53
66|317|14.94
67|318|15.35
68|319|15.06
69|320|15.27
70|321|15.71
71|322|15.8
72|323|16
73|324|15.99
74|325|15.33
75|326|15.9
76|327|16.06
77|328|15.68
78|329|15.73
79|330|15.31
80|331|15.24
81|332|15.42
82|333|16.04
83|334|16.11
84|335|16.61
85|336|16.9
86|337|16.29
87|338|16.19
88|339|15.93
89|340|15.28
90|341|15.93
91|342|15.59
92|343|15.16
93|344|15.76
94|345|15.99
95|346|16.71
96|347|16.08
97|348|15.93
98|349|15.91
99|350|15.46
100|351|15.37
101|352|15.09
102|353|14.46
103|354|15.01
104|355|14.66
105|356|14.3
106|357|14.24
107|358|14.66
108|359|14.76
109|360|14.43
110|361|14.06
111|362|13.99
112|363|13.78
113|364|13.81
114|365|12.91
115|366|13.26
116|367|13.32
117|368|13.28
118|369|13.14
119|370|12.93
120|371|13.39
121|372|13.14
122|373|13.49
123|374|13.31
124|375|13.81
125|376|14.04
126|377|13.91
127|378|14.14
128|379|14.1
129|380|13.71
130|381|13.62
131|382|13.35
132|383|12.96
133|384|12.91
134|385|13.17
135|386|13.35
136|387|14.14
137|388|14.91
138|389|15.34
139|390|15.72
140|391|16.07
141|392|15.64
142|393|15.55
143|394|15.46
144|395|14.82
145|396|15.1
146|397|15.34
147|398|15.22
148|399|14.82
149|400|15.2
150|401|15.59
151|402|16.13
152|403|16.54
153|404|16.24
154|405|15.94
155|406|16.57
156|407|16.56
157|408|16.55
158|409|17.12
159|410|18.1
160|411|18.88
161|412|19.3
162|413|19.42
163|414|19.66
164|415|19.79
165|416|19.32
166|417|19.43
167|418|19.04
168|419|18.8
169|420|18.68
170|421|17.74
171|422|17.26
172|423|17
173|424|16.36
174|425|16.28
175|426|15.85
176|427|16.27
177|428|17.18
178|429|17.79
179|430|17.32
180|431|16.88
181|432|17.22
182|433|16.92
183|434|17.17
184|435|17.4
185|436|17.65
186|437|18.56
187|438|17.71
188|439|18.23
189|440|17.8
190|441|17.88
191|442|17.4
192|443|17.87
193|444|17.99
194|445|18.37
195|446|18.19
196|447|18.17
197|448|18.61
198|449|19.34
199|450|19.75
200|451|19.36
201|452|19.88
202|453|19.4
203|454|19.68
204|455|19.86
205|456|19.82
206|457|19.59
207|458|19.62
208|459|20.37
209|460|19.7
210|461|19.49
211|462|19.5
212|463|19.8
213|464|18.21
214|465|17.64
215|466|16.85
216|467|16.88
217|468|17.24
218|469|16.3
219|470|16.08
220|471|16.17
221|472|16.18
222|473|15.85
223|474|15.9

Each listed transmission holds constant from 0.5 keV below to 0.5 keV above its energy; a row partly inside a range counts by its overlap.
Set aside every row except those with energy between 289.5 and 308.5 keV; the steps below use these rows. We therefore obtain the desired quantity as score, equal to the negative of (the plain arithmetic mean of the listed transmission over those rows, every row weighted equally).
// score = -14.0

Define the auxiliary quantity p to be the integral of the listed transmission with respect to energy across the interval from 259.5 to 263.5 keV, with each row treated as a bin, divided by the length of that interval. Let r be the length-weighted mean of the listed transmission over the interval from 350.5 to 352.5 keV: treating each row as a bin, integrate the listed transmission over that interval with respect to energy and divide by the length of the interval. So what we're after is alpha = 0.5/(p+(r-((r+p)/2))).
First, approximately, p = 12.1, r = 15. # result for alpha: 0.037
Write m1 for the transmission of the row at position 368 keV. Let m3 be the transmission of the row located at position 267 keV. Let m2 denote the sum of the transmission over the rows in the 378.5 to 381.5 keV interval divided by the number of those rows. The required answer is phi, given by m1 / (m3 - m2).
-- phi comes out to -21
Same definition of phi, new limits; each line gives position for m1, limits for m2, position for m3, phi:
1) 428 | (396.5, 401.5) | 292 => -22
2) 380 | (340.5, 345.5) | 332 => -52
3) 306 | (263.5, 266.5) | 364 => 18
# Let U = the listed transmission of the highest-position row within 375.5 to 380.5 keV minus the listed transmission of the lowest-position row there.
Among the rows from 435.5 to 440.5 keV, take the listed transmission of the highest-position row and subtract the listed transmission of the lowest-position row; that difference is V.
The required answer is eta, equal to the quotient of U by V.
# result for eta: -2.2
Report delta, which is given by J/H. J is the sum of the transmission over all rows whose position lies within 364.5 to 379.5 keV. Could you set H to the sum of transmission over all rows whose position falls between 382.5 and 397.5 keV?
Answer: 0.92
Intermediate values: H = 220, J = 202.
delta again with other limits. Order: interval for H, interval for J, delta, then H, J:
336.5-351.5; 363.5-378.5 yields 0.85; 238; 202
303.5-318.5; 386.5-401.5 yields 1.08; 213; 229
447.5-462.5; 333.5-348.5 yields 0.82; 294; 240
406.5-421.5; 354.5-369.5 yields 0.75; 278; 209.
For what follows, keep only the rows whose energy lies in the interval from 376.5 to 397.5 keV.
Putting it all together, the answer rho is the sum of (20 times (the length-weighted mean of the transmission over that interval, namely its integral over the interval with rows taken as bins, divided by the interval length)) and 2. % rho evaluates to 291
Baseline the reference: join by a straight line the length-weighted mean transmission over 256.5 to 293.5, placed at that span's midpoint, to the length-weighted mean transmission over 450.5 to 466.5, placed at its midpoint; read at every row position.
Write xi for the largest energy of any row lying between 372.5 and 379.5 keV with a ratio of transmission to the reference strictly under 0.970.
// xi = 379 keV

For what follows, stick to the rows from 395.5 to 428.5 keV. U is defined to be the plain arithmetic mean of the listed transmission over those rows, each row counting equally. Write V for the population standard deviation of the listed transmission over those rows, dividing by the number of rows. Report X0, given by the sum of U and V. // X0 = 18.7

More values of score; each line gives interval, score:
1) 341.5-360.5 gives -15.2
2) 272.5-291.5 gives -13.4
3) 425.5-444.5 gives -17.4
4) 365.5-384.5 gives -13.5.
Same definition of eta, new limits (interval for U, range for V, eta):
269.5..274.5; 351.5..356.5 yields 0.3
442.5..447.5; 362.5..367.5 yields -0.7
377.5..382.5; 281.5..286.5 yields 1.8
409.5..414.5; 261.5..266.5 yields 1.5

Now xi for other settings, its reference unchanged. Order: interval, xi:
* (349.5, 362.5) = 362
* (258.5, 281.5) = 272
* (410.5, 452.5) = 447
